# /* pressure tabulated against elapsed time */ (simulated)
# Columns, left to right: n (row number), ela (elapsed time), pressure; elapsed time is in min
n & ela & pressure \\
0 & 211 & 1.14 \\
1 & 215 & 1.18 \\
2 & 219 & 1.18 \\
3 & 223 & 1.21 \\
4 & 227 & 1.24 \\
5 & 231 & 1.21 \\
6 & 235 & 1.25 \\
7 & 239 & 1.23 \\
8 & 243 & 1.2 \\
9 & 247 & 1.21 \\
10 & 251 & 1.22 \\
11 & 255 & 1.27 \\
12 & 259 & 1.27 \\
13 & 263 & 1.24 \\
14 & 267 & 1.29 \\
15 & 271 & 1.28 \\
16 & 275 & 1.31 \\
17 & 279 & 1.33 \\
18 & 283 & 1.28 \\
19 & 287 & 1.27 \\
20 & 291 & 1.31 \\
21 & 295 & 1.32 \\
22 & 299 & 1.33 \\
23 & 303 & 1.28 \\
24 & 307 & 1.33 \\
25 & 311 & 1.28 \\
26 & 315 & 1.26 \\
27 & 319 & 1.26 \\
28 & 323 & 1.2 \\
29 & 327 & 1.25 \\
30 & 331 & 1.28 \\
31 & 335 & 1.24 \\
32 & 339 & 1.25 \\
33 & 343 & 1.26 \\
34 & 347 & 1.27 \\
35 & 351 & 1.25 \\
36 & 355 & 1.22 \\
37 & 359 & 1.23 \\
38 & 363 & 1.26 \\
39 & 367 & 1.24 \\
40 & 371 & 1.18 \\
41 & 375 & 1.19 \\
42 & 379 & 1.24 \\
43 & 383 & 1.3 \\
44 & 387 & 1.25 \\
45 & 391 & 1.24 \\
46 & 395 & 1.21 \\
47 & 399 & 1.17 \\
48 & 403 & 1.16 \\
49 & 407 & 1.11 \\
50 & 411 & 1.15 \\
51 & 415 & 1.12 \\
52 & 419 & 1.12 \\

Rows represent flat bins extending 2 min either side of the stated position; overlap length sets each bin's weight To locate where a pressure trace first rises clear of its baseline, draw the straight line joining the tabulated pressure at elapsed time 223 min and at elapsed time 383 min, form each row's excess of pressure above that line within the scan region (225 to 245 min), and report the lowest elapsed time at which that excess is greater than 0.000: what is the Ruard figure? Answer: 227 min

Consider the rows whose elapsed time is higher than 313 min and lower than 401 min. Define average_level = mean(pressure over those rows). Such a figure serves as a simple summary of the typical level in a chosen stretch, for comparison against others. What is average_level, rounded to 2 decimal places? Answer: 1.24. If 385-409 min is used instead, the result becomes 1.19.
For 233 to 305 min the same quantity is 1.27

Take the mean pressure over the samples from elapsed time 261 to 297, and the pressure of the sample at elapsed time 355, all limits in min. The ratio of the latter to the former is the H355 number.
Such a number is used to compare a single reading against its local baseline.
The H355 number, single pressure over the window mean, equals 0.94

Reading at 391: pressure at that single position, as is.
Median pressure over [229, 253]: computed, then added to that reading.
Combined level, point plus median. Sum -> 2.455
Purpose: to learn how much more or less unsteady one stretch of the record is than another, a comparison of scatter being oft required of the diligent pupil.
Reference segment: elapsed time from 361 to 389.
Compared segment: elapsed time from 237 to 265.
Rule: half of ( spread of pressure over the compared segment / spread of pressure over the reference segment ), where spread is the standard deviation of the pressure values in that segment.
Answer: 0.34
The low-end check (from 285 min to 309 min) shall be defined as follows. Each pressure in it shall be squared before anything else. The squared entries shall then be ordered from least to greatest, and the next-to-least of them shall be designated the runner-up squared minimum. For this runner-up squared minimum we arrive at 1.64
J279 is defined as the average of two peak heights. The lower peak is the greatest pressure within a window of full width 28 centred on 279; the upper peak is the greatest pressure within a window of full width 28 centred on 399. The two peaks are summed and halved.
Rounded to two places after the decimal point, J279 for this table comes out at 1.29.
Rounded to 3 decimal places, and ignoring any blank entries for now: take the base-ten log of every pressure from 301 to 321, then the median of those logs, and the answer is 0.107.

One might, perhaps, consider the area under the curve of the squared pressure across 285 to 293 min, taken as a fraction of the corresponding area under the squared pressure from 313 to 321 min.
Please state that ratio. 1.05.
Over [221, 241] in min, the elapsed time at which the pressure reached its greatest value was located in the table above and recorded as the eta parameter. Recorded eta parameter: 235 min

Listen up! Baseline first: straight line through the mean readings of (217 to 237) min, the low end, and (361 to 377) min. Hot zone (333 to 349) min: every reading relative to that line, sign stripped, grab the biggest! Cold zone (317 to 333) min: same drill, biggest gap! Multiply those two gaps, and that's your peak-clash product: 0.0033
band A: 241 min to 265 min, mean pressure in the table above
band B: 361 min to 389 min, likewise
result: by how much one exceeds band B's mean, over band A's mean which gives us -0.192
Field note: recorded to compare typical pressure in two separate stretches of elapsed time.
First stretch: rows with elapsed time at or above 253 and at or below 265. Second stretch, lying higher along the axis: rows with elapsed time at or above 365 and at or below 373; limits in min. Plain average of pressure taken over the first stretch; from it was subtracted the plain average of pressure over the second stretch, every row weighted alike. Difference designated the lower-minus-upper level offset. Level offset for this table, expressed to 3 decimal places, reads 0.050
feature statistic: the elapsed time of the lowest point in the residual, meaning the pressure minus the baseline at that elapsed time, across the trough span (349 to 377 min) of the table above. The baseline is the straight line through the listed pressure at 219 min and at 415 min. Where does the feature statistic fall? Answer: 371 min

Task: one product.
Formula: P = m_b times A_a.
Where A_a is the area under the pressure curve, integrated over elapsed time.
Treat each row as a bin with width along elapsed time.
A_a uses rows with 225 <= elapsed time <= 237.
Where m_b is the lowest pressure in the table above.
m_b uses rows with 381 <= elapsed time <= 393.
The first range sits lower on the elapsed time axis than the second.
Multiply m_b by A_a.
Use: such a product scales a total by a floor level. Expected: 18.4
